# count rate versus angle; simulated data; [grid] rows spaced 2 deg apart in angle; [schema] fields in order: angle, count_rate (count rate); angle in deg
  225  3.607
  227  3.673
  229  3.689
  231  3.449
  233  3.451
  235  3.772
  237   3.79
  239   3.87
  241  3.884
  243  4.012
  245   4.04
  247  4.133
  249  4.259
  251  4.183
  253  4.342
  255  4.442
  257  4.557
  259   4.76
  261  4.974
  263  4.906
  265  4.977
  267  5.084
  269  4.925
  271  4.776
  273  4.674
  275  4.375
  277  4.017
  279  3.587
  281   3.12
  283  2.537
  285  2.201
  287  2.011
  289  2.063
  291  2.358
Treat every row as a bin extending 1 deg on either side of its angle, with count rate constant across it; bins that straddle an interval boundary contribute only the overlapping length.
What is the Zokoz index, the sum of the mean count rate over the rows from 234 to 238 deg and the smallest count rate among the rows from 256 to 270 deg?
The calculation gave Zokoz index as 8.3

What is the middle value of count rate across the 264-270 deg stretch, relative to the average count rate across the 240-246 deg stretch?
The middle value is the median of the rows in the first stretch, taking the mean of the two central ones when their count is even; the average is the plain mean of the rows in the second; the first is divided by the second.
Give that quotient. 1.25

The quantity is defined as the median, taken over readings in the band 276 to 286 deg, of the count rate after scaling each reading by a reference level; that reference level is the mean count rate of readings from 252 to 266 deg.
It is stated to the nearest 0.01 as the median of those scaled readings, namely 0.66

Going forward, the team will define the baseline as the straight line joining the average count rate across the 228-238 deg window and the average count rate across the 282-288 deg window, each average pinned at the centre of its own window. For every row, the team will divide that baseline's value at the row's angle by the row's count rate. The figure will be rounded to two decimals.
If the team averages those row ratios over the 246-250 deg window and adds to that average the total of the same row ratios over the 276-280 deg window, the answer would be 2.06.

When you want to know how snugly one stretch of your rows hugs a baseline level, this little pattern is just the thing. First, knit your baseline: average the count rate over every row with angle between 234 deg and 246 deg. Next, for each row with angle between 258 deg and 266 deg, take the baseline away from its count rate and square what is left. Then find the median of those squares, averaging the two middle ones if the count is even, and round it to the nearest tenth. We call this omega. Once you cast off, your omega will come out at 1.1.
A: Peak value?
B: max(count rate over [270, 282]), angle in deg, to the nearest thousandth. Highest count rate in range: 4.776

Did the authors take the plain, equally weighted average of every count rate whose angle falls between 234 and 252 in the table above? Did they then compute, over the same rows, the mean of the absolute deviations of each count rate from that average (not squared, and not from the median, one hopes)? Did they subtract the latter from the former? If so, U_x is 3.8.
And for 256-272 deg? 4.7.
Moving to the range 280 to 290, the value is 2.0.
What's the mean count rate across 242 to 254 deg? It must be 4.2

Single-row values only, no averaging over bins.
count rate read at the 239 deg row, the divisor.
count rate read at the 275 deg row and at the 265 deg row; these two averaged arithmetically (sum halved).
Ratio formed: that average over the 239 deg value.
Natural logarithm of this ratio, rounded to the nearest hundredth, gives 0.19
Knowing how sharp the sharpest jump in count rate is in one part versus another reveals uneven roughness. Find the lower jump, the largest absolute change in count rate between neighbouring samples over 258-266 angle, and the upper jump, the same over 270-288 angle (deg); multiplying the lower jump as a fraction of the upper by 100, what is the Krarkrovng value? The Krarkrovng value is 37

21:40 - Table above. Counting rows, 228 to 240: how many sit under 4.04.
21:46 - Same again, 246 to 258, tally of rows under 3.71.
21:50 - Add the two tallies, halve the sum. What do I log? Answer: 3.0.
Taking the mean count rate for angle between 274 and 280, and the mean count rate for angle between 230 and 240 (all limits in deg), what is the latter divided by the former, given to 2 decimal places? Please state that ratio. 0.92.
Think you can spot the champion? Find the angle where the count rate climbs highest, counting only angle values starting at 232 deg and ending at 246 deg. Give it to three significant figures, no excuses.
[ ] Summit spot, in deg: 245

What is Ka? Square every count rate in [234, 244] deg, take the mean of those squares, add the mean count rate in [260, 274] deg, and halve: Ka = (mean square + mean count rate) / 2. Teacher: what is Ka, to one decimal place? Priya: 9.9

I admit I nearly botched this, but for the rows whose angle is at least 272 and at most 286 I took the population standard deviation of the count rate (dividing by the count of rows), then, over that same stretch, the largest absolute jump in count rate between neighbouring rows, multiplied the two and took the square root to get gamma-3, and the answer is 0.71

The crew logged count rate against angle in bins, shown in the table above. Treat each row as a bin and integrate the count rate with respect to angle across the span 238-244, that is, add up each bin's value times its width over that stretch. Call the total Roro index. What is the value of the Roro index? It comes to 24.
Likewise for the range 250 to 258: 35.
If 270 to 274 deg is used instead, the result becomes 19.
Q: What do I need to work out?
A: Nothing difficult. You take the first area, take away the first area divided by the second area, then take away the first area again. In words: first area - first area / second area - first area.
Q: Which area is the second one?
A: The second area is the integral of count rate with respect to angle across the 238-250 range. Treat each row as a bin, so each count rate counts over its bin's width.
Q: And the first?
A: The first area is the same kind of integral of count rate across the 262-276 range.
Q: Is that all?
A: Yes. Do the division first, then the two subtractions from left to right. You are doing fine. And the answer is -1.4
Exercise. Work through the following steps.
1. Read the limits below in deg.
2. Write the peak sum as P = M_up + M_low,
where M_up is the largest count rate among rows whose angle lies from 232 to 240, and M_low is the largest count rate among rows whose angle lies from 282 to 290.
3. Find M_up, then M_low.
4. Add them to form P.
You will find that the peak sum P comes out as 6.4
